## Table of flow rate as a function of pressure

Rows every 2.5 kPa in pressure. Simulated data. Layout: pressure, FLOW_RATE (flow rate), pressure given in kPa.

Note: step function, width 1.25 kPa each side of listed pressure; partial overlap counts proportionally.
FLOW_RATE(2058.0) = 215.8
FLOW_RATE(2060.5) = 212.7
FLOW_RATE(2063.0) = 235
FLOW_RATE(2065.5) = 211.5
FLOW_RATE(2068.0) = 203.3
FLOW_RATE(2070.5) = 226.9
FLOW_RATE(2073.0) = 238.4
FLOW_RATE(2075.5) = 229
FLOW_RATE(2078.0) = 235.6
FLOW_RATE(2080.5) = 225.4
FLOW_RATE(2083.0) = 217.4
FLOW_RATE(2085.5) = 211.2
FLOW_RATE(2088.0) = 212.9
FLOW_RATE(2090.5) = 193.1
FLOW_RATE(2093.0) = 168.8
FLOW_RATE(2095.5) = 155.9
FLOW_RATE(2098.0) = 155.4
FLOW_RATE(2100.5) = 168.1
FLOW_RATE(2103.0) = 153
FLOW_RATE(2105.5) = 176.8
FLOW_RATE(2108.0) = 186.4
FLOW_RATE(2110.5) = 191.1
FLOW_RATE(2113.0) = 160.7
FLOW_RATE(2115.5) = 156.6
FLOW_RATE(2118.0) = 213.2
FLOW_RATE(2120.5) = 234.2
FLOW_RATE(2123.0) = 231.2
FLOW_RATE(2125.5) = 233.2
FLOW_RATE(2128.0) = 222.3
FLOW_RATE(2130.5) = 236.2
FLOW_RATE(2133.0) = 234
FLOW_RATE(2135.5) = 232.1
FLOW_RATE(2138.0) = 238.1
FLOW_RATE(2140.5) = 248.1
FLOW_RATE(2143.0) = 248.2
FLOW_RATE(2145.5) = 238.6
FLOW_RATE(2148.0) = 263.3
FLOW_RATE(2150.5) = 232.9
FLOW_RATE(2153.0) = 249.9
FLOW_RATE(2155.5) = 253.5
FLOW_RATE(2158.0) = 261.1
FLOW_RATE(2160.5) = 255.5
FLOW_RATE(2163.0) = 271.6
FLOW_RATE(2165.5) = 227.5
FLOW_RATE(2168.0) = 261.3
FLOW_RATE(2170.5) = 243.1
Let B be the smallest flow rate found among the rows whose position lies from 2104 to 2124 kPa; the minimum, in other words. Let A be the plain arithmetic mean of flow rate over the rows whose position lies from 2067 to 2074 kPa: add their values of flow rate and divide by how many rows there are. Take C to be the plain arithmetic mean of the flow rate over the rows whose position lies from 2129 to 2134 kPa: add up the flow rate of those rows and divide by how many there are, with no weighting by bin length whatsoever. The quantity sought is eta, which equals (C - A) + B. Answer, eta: 169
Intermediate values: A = 223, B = 156.6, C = 235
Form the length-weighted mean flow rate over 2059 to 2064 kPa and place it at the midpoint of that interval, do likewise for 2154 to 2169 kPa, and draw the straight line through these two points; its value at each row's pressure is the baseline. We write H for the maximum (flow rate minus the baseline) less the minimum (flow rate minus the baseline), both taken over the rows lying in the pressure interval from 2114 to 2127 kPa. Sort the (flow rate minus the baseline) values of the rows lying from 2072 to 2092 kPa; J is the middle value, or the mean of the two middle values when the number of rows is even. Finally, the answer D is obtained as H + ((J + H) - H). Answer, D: 68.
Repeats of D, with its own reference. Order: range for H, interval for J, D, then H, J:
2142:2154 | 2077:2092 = 16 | 31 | -15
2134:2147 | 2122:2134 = 3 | 14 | -11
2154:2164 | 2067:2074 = 17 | 16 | 1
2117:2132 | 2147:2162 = 21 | 20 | 1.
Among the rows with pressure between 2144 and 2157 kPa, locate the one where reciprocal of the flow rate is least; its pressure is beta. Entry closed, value 2148.0 kPa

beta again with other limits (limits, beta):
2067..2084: 2073.0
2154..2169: 2163.0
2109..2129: 2120.5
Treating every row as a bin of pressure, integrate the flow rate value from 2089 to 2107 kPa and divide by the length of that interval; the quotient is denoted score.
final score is 168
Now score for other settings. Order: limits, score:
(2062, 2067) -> 222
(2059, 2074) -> 221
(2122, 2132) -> 231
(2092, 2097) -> 162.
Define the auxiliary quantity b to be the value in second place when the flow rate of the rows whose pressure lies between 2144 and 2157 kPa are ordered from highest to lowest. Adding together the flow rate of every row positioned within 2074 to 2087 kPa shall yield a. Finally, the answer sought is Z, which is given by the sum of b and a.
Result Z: 1372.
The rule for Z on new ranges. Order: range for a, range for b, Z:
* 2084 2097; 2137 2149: 1190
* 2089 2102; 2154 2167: 1102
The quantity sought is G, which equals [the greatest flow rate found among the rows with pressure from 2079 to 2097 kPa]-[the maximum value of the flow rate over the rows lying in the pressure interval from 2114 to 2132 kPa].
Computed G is -11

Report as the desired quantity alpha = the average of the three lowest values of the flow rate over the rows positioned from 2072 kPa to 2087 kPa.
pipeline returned 218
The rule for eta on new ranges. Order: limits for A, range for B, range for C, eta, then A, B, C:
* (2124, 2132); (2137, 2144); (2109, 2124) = 205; 231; 238.1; 198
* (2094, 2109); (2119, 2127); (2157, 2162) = 324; 166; 231.2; 258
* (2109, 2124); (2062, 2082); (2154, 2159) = 263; 198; 203.3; 257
